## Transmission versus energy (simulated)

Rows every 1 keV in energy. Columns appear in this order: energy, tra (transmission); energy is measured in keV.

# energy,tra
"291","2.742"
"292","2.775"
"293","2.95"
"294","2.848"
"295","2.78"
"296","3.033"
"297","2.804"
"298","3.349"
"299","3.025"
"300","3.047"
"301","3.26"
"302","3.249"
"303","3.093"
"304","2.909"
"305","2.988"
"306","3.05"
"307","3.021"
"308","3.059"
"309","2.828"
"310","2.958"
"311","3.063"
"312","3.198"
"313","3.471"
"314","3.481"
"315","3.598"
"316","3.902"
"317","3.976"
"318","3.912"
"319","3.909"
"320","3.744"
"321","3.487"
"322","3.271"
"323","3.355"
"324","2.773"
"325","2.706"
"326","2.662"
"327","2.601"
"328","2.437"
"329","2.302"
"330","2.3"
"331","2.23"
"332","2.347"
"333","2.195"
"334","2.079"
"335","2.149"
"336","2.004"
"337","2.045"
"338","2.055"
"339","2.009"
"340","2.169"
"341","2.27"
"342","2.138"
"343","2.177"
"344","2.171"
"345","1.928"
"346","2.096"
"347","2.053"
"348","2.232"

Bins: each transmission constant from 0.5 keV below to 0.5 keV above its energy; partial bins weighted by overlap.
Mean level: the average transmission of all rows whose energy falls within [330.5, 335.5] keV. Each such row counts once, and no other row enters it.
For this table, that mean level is 2.2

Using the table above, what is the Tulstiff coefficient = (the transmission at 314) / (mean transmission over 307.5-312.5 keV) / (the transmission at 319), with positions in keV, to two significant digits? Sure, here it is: 0.29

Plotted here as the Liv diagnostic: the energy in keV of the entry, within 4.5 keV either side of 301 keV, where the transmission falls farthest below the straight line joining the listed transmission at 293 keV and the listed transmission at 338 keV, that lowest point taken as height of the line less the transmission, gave 297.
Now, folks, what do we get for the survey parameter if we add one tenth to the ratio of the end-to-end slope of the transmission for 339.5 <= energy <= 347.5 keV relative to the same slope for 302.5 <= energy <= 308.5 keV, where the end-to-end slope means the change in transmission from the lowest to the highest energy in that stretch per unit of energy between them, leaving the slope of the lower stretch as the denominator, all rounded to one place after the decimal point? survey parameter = 2.5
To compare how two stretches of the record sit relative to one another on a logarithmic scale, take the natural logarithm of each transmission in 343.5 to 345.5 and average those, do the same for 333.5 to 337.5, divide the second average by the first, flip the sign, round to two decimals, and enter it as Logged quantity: -1.02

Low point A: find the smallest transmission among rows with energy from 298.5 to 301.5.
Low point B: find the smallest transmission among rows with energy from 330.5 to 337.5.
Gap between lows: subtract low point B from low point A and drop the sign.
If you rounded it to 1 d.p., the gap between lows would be 1.0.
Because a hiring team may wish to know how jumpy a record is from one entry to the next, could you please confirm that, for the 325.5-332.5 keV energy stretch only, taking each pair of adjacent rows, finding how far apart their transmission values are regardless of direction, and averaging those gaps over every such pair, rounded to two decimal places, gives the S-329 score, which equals 0.09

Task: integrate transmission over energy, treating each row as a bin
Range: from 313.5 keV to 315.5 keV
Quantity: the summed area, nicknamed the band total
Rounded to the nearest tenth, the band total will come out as 7.1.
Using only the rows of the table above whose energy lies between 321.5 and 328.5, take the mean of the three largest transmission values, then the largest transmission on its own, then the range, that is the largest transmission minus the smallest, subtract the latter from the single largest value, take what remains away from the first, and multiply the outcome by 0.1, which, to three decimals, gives 0.070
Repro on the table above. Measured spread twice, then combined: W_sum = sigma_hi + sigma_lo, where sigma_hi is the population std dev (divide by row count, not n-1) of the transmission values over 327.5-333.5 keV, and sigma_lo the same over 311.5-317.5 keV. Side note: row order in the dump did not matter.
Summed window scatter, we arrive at 0.34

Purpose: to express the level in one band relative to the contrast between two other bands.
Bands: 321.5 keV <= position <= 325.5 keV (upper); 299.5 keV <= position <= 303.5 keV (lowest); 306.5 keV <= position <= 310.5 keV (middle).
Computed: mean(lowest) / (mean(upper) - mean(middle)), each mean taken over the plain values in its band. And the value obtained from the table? 53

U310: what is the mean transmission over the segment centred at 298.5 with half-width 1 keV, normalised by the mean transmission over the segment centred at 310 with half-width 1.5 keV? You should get 1.08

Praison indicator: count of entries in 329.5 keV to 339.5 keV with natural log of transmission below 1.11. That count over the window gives 10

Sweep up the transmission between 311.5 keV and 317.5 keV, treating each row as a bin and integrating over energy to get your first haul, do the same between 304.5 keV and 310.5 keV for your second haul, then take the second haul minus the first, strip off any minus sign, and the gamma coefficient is 3.7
